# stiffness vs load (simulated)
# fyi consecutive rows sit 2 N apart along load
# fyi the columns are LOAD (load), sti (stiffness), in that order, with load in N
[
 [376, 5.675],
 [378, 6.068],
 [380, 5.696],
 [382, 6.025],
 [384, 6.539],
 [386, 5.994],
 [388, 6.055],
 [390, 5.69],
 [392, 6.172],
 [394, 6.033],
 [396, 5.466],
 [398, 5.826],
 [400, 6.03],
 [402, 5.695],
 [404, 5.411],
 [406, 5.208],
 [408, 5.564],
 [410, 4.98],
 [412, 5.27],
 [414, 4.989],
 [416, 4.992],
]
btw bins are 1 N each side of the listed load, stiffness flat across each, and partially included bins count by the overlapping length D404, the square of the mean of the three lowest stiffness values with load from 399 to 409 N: 29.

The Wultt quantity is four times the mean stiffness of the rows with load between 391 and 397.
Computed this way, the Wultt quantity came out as 23.6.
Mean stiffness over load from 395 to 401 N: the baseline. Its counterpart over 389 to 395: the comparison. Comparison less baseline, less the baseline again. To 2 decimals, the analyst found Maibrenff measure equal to -5.58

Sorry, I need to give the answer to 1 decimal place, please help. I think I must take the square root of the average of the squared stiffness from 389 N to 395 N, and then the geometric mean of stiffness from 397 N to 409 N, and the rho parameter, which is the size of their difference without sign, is 0.4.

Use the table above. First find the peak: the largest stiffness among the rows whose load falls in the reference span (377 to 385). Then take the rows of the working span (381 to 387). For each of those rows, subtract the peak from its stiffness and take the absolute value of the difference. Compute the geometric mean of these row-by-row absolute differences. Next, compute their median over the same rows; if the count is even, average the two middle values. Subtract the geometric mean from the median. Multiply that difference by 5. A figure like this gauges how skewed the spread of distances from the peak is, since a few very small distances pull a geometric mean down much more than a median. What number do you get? 2.6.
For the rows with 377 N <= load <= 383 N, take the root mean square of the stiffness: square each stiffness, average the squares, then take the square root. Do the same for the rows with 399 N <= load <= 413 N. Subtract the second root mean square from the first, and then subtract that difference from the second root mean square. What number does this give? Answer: 5.0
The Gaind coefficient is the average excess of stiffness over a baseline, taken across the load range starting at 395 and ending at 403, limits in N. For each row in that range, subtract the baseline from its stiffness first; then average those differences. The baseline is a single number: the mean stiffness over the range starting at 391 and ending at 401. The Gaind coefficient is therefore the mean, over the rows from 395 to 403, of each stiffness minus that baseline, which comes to -0.15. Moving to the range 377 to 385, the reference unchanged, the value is 0.18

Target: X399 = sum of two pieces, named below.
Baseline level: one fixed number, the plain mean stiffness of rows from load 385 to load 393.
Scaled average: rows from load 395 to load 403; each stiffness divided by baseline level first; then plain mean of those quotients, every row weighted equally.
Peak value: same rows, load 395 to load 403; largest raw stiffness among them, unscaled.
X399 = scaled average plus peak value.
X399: 6.99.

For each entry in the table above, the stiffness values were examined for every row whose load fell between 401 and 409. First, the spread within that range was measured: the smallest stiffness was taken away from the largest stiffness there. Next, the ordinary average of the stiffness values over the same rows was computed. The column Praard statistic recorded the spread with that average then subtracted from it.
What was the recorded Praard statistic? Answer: -4.98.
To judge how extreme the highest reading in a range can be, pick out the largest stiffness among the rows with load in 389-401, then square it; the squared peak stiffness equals 38.1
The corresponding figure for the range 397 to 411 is 36.4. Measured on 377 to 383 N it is 36.8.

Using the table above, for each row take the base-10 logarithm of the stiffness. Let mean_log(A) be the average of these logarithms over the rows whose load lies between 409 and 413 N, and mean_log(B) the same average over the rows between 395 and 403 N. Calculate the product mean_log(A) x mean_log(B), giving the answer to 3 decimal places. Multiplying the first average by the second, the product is 0.539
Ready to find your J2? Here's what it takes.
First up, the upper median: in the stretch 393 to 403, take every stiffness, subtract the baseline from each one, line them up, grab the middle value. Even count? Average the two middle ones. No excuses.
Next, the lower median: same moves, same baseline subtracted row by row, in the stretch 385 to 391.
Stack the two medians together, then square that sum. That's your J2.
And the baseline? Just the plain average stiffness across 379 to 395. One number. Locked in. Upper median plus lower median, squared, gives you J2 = 0.1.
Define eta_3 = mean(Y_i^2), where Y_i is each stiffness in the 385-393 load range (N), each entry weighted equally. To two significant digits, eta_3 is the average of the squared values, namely 36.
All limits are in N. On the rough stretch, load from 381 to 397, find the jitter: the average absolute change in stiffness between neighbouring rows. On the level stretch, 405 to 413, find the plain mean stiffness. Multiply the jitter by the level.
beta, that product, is 2.01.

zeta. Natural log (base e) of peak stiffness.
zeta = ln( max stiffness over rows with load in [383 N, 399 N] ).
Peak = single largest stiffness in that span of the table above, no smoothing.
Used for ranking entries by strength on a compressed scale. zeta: 1.88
